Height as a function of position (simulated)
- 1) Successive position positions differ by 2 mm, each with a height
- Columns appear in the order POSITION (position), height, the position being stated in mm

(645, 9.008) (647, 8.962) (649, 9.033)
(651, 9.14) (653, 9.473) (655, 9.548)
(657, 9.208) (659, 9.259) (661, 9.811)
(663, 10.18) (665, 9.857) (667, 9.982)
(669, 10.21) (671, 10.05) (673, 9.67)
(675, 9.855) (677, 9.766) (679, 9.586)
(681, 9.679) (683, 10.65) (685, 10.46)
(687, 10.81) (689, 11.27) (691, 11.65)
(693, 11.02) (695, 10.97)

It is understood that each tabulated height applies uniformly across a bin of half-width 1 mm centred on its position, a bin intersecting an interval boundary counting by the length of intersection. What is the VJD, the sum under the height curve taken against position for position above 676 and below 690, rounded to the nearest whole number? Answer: 144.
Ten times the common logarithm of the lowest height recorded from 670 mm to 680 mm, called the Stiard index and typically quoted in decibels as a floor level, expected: 9.8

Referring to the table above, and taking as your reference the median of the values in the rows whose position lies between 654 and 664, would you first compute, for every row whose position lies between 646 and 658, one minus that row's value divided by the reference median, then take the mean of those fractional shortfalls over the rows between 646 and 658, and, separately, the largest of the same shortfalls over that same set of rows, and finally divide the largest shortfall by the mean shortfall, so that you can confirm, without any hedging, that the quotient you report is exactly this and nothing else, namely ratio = 1.8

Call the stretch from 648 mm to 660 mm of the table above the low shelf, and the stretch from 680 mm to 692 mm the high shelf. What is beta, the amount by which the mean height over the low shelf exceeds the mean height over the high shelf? -1.5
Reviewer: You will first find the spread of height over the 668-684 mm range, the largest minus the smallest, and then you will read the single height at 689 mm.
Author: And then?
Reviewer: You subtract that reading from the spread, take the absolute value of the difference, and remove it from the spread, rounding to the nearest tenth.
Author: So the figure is -9.1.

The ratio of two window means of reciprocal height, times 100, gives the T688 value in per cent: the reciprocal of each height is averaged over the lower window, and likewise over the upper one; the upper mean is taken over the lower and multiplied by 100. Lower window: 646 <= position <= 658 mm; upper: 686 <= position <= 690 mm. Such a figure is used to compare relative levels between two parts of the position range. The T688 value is 83.6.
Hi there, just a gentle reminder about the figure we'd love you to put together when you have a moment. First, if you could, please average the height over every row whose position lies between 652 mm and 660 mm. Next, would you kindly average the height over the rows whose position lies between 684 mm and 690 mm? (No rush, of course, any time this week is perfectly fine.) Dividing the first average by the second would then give 0.86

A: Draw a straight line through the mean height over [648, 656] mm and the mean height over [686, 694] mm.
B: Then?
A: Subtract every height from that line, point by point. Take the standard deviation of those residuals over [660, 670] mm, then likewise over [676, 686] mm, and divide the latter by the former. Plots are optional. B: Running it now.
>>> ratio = 2.3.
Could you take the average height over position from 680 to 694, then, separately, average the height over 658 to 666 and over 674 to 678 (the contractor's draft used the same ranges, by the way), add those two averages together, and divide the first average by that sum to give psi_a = 0.55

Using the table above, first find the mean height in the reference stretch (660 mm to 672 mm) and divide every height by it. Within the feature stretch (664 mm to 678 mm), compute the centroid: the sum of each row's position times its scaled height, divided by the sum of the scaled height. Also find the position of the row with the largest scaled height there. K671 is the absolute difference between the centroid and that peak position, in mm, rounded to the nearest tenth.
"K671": 2.0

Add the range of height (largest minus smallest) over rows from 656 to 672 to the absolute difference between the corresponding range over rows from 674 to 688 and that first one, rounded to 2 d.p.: 1.22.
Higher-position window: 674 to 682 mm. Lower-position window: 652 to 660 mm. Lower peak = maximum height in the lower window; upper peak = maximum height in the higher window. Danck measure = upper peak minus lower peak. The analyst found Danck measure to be 0.3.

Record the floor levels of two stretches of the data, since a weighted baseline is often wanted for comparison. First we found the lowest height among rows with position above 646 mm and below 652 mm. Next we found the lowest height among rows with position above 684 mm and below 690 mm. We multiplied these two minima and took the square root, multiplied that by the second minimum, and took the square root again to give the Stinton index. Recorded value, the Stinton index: 10.1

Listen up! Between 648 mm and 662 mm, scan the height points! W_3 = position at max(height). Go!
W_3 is 661 mm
